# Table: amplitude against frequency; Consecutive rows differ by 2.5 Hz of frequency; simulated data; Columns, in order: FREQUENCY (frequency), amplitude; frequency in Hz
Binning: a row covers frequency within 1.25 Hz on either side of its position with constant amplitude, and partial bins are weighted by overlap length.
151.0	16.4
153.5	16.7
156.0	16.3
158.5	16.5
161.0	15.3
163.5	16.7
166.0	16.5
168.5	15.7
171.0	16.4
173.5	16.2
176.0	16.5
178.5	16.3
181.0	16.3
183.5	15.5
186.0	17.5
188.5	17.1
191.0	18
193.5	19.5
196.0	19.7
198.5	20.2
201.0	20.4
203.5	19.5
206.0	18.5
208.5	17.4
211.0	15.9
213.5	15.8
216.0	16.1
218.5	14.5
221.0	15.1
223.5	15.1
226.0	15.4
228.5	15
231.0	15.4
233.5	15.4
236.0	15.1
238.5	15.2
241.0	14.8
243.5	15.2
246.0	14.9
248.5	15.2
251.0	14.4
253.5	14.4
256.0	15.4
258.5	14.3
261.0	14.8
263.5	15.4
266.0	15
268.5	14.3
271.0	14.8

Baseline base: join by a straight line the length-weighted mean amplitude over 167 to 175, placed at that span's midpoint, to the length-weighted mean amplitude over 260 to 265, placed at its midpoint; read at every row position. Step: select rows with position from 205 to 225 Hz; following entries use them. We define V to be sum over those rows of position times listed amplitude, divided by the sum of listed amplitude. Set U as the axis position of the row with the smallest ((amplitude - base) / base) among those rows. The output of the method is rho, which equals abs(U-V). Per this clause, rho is 4.1 Hz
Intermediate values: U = 218.5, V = 214.4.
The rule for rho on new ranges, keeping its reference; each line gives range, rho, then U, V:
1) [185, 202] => 5.3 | 188.5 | 193.8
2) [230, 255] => 8.9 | 251.0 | 242.1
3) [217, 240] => 10.1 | 218.5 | 228.6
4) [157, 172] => 3.8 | 161.0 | 164.8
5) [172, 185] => 5.0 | 183.5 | 178.5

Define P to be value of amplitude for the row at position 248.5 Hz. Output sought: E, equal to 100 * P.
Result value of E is 1520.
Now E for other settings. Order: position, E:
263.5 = 1540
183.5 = 1550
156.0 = 1630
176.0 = 1650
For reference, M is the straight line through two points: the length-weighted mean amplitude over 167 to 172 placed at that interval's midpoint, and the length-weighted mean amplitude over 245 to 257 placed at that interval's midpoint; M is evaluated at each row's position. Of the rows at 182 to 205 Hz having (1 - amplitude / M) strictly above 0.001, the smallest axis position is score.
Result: 183.5 Hz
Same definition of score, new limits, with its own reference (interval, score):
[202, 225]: 218.5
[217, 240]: 218.5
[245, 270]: 246.0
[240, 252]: 241.0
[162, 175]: 168.5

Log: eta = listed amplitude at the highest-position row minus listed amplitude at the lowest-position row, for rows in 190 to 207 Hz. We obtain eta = 0.5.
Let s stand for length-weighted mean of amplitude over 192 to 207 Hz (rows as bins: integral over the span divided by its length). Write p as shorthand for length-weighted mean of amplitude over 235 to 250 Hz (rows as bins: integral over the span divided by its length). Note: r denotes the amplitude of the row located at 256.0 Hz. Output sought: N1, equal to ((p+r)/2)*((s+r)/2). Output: 267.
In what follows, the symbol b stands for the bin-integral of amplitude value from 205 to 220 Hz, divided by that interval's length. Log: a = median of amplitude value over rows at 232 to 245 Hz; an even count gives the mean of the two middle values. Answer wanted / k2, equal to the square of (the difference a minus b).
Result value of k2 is 1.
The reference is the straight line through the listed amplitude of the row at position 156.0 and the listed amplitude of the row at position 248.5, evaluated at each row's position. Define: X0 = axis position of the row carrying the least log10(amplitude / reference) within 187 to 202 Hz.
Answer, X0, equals 188.5 Hz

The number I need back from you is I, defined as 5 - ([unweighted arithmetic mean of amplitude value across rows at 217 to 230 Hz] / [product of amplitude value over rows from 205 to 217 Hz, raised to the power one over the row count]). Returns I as 4.10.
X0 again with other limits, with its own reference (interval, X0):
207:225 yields 218.5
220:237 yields 228.5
